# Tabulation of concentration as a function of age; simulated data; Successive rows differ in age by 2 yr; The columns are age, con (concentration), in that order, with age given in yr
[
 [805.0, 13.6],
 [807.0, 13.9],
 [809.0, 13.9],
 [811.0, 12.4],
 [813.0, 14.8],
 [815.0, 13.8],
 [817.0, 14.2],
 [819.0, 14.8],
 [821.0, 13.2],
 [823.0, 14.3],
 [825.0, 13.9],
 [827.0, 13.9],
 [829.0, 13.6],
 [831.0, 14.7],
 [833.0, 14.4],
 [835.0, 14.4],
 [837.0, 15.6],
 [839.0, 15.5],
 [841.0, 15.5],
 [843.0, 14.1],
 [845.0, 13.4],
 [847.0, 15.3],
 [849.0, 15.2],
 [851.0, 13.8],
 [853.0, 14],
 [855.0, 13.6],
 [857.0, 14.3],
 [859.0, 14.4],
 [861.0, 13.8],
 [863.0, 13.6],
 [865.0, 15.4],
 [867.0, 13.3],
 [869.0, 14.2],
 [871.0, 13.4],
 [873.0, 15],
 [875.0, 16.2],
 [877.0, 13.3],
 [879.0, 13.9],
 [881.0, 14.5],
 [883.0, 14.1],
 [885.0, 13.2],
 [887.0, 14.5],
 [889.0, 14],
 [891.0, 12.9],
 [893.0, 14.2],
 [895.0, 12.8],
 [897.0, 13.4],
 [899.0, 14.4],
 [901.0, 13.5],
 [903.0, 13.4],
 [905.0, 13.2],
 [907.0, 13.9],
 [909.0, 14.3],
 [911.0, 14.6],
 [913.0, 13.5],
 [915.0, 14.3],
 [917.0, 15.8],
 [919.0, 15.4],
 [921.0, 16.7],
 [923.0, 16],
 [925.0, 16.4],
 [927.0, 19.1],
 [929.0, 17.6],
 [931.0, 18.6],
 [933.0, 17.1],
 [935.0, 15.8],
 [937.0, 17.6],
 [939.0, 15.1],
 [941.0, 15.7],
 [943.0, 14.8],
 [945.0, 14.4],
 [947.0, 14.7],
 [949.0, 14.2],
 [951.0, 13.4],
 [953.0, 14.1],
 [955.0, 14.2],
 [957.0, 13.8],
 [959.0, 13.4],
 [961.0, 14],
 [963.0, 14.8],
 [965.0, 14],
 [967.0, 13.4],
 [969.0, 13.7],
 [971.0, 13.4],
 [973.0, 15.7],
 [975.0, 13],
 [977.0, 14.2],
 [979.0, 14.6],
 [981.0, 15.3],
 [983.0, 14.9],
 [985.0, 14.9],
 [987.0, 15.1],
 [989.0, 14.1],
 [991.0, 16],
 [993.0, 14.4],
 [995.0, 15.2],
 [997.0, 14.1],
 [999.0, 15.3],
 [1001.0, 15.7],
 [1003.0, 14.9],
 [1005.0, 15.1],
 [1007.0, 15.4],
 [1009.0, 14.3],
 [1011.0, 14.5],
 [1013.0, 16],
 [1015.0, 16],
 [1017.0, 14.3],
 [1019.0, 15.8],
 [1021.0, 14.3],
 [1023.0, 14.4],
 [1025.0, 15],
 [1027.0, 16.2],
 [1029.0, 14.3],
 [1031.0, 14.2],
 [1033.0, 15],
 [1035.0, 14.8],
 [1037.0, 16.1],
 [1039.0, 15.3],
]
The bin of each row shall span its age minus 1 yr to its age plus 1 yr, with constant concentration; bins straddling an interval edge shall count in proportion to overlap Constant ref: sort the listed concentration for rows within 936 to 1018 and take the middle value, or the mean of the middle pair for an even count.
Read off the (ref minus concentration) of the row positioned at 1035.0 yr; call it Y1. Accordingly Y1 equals -0.2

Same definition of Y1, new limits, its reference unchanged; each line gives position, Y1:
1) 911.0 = 0.0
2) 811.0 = 2.2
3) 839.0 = -0.9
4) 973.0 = -1.1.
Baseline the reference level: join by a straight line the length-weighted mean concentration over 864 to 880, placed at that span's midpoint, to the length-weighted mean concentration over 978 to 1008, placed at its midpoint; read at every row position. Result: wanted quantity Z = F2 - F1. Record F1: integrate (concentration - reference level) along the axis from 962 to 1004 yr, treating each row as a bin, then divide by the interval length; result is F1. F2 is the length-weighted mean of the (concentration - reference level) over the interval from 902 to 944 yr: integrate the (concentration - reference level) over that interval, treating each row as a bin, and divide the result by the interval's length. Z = 1.4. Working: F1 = -0.34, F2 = 1.05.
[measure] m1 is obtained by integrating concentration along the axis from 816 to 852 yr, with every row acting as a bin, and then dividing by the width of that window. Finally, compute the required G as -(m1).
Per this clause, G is -14.4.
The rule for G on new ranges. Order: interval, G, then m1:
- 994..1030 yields -15.0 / 15.0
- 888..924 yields -14.2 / 14.2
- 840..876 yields -14.4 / 14.4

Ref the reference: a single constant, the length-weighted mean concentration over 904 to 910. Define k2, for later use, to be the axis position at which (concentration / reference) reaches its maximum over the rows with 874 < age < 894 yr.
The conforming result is 875.0 yr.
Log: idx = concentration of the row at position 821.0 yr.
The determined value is 13.2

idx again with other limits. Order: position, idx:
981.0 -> 15.3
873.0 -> 15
